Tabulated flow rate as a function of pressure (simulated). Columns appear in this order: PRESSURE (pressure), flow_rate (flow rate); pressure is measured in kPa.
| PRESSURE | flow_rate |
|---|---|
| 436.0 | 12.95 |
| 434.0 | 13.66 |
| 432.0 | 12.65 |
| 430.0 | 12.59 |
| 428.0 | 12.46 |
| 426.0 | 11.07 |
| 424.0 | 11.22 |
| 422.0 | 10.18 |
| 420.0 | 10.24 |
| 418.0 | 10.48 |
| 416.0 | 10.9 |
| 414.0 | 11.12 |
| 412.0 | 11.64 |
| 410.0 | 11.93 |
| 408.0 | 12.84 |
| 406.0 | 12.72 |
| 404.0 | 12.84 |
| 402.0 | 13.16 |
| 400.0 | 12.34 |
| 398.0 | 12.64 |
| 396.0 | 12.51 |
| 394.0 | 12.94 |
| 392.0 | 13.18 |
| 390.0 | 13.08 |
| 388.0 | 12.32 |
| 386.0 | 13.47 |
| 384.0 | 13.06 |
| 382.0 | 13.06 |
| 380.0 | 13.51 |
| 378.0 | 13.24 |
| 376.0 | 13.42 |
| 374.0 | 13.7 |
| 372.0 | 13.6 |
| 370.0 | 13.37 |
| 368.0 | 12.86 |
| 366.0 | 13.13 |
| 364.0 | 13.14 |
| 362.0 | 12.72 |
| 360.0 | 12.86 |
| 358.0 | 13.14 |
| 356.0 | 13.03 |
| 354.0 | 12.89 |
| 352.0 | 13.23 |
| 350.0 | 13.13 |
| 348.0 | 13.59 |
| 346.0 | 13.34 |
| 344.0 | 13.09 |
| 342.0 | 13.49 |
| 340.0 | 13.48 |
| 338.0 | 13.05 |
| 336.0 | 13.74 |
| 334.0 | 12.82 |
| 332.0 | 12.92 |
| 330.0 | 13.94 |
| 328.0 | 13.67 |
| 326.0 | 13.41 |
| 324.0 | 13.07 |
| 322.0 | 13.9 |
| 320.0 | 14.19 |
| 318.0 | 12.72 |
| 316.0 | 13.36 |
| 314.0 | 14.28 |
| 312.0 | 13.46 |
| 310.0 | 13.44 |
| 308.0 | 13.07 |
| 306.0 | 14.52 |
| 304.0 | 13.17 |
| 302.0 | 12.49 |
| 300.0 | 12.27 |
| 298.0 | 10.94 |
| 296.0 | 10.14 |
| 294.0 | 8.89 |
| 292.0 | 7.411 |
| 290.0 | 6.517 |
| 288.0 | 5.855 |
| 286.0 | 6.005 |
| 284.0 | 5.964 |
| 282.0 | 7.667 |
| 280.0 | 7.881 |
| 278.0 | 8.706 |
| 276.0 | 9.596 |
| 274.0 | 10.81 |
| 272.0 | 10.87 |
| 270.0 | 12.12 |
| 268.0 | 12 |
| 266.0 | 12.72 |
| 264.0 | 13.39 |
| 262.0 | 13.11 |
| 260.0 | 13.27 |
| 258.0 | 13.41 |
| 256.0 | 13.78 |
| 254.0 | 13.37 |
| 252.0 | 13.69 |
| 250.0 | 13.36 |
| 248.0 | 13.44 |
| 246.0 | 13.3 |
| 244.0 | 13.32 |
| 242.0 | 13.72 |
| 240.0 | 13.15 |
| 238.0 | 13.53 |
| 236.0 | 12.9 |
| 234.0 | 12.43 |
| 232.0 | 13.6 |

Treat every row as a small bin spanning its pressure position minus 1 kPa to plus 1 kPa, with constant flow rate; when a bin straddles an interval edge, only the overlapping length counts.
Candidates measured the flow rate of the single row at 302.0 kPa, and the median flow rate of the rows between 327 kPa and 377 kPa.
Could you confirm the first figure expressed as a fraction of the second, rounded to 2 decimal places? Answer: 0.95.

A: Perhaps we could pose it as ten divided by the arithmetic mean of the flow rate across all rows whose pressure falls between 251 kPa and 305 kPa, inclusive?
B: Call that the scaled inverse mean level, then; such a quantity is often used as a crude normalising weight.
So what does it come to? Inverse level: 0.944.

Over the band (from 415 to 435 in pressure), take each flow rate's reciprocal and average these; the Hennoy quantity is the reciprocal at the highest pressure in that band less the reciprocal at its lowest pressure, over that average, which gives -0.21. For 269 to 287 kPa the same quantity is 0.70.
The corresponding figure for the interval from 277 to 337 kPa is -0.44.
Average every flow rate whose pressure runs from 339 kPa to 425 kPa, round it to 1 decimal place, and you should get 12.7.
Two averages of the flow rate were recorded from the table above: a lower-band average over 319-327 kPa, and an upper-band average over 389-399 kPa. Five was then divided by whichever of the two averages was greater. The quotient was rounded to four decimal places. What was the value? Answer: 0.3665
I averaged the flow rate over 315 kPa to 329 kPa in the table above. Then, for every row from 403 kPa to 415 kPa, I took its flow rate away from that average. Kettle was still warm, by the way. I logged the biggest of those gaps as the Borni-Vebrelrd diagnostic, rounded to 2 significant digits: 2.4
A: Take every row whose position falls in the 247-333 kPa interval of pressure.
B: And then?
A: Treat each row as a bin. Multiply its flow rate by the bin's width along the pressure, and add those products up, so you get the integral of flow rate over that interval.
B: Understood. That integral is 1006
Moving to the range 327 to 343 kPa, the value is 214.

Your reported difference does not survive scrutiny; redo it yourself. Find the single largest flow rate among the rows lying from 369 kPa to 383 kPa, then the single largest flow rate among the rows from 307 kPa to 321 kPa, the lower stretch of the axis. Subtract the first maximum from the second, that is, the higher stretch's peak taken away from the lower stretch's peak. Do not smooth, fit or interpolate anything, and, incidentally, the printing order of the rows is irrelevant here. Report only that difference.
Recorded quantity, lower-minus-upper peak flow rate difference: 0.6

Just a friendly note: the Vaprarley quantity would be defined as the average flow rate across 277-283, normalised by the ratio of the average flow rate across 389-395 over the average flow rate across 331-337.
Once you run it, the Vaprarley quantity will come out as 8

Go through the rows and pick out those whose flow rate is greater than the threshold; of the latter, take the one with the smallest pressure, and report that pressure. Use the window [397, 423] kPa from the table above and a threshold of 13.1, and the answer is 402.0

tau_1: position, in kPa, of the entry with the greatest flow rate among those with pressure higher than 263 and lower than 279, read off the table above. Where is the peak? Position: 264.0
